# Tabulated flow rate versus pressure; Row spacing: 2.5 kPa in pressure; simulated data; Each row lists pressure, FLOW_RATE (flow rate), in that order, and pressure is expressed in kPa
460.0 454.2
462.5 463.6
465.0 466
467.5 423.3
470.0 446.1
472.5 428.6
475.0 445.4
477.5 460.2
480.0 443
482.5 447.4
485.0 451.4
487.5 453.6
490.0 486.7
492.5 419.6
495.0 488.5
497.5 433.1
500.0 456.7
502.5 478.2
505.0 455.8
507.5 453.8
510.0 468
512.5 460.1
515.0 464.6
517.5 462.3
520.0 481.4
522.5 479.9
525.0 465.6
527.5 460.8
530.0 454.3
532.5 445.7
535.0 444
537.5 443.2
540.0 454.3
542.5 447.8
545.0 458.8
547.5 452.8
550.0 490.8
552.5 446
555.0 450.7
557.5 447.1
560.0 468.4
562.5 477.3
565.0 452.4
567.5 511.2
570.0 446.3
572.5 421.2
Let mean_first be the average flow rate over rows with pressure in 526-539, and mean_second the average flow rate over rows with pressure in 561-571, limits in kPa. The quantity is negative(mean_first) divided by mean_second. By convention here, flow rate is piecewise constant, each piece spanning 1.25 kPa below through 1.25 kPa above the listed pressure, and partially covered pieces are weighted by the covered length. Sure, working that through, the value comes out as -0.953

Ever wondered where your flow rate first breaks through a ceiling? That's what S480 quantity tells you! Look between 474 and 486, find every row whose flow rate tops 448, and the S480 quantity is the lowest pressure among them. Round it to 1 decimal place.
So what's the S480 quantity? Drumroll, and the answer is 477.5 kPa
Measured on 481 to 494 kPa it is 485.0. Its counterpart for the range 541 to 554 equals 545.0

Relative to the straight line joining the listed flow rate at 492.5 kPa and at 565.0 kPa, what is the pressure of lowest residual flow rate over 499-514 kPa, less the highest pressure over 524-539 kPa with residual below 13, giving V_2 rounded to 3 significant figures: -30.0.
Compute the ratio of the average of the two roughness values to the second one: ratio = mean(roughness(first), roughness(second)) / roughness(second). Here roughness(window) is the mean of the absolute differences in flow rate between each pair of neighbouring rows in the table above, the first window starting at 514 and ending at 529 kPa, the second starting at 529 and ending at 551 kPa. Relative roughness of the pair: 0.90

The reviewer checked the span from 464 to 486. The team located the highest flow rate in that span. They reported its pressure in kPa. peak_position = 465.0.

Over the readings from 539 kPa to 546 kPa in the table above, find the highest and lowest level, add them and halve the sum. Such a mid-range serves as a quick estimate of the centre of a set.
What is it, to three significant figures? 453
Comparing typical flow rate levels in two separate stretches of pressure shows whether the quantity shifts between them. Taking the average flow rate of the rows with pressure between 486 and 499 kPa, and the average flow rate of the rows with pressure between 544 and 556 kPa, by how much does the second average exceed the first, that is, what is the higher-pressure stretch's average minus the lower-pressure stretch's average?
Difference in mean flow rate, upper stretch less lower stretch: 4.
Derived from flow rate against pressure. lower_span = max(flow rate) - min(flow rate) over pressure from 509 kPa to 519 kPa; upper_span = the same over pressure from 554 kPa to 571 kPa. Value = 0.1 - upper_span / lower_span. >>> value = -8.1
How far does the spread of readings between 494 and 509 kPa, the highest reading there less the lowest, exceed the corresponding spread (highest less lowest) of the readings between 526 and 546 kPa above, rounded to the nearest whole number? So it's 38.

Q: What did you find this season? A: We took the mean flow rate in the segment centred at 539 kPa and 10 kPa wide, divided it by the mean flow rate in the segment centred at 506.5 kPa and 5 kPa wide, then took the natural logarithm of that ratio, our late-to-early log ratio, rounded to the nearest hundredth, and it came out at -0.02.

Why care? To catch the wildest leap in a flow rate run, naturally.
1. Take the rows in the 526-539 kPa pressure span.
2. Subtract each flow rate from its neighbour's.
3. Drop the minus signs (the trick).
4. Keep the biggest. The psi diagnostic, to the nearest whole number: 9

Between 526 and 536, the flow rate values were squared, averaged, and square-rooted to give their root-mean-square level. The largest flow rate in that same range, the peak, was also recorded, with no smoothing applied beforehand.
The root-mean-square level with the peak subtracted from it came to -10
